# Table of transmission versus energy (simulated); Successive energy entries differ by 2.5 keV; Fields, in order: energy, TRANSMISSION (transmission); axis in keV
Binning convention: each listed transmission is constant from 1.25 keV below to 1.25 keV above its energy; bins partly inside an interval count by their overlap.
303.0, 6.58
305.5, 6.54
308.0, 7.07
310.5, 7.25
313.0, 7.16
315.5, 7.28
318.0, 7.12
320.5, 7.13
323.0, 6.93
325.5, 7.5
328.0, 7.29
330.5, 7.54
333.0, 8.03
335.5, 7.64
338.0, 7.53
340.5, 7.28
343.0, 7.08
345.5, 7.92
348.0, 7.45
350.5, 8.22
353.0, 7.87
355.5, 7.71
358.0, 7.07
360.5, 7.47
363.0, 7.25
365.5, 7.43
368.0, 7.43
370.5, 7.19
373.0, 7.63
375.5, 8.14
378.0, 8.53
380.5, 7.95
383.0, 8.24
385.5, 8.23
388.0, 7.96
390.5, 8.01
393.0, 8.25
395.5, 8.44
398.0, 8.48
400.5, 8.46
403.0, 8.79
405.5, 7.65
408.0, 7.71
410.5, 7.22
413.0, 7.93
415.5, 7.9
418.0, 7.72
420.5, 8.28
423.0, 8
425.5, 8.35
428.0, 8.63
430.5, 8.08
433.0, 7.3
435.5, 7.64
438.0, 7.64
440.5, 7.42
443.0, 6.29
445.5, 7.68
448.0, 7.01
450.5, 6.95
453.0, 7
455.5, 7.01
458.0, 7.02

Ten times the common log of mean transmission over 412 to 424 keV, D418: 9.01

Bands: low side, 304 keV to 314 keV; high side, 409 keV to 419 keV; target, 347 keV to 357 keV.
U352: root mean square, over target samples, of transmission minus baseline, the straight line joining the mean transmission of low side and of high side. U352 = 0.60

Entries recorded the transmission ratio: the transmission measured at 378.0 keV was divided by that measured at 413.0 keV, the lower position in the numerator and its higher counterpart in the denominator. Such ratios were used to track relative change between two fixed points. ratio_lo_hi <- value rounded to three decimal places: 1.076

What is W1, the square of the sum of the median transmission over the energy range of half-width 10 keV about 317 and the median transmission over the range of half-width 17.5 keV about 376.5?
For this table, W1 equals 228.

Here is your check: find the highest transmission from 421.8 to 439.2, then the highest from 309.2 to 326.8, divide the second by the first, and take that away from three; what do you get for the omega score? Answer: 2.13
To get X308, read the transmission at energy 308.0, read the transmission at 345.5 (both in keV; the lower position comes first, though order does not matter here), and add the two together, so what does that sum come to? 15.0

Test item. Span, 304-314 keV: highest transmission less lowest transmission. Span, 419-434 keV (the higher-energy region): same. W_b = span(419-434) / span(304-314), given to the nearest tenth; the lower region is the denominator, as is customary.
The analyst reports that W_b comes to 1.9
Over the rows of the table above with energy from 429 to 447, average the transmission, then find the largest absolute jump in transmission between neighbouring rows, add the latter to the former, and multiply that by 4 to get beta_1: 35.3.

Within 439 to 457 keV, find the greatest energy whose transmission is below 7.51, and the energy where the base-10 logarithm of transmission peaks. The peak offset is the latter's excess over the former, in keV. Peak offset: -10.0 keV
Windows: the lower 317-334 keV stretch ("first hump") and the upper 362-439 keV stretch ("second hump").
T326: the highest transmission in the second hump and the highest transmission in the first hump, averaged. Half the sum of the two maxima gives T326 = 8.4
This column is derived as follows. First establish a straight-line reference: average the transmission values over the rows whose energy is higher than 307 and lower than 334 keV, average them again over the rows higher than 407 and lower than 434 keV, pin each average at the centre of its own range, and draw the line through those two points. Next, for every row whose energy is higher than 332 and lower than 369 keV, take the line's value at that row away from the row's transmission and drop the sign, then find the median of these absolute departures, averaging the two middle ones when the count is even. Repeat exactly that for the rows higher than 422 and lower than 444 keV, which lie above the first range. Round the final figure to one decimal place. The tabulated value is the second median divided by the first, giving 1.6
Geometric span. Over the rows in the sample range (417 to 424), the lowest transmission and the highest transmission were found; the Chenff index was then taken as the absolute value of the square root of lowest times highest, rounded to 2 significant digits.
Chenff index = 8.0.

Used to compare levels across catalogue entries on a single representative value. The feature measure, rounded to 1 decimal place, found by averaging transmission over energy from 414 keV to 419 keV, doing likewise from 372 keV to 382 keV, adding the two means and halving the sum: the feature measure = 7.9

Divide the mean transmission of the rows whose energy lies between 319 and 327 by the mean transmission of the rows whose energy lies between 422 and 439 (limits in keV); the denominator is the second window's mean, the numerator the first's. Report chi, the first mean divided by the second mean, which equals 0.90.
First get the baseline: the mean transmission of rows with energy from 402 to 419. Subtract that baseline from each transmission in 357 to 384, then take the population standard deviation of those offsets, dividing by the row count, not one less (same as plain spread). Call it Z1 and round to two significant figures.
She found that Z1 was 0.46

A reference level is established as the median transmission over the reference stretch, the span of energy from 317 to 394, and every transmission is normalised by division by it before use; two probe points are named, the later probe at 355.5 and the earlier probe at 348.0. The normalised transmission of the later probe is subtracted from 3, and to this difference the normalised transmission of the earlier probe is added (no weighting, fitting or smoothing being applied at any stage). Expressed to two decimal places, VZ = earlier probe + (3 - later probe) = 2.97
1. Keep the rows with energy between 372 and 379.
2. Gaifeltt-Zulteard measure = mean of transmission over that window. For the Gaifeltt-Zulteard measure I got 8.10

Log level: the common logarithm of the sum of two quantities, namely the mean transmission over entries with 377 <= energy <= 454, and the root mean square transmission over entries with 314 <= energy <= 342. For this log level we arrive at 1.18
